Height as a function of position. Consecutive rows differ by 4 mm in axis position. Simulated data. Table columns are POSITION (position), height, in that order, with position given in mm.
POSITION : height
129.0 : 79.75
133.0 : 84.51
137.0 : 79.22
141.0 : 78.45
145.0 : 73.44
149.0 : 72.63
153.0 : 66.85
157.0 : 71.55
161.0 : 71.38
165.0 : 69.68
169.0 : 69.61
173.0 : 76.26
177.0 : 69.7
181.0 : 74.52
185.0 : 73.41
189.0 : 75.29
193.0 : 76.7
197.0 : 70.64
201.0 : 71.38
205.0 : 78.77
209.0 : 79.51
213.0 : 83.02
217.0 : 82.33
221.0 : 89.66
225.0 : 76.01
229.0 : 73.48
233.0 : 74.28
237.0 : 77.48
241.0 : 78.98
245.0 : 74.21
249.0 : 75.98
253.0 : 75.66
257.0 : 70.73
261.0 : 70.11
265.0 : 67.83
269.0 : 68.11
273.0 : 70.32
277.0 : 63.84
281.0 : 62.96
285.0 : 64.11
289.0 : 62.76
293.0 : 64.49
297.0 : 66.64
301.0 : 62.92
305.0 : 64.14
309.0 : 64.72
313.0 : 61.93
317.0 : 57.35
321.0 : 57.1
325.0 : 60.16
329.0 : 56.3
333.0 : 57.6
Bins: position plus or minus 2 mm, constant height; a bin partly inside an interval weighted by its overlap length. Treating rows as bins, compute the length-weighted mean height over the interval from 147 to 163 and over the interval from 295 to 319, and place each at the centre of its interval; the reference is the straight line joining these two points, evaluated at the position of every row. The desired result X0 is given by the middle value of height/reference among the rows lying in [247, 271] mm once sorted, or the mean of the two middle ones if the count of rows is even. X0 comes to 1.08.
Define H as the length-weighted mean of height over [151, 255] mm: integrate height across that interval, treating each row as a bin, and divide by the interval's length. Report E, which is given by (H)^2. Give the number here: 5662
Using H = 75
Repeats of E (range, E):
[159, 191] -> 5254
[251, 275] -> 4965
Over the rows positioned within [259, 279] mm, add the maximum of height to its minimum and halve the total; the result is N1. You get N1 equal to 67.1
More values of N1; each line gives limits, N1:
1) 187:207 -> 74.7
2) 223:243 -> 76.2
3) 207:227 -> 82.8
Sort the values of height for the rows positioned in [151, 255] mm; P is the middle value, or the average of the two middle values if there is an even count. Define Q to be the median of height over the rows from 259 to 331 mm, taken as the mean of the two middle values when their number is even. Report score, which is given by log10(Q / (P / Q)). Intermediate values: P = 74.9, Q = 64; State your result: 1.74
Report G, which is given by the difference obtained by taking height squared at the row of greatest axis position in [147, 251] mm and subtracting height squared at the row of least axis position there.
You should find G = 498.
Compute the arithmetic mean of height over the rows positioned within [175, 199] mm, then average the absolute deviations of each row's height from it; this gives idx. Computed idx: 2.1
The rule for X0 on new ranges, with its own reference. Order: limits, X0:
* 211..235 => 1.18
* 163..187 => 1.03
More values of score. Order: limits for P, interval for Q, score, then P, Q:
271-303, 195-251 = 1.96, 64.0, 77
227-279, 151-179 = 1.82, 73.5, 70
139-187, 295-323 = 1.74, 72.1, 63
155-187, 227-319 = 1.81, 71.5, 68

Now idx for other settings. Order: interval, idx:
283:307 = 0.9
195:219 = 4.4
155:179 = 1.7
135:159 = 3.4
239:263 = 2.6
